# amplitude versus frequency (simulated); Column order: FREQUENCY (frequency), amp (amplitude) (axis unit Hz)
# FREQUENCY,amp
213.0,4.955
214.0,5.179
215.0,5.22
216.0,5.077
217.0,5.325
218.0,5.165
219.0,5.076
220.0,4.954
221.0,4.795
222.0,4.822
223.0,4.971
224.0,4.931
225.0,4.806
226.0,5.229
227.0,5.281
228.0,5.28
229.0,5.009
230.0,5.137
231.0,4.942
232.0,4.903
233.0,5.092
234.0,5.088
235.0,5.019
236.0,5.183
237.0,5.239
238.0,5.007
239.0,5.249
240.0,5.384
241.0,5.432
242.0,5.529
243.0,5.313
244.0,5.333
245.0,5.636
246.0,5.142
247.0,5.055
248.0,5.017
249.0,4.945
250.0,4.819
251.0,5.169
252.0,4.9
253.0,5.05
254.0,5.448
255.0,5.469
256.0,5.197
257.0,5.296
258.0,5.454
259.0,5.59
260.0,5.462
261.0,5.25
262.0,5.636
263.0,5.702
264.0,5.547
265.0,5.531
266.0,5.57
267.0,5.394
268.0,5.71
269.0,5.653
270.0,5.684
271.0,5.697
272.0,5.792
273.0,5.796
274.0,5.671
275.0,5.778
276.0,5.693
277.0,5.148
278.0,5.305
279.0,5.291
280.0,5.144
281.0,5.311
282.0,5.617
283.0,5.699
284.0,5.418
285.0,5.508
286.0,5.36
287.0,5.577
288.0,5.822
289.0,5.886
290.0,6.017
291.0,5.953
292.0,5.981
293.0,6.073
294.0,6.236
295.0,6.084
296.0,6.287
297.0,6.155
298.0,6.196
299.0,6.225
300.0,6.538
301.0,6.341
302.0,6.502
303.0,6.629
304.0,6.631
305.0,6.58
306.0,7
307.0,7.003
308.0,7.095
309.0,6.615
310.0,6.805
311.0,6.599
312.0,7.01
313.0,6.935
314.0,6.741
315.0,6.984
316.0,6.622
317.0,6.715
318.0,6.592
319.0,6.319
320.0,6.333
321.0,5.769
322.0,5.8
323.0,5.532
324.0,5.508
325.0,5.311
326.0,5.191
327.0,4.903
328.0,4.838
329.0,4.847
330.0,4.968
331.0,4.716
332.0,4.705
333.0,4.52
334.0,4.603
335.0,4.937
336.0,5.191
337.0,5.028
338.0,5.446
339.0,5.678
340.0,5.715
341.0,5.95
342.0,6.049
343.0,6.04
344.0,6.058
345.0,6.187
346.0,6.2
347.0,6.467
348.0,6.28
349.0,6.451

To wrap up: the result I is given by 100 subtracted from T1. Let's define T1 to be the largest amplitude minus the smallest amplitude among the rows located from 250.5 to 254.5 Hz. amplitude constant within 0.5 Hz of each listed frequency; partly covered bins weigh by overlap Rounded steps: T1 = 0.55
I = -99.5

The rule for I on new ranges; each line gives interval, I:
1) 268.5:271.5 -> -100.0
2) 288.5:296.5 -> -99.6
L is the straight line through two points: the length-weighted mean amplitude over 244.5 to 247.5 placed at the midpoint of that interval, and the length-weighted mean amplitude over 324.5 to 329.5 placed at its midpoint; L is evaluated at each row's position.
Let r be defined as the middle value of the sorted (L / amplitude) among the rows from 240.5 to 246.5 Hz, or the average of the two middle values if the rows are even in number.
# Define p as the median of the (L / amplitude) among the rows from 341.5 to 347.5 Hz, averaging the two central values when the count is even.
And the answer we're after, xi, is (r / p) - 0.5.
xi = 0.712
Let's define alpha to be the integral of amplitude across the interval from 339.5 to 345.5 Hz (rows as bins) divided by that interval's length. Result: 6.0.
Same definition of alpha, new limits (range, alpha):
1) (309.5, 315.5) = 6.8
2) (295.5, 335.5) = 6.0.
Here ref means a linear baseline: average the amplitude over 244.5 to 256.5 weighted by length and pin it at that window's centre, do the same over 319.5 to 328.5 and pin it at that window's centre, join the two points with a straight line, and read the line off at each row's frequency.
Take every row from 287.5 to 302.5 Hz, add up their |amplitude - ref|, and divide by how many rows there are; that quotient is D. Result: 0.8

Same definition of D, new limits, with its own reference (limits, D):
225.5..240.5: 0.1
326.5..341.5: 0.5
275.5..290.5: 0.3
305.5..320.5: 1.3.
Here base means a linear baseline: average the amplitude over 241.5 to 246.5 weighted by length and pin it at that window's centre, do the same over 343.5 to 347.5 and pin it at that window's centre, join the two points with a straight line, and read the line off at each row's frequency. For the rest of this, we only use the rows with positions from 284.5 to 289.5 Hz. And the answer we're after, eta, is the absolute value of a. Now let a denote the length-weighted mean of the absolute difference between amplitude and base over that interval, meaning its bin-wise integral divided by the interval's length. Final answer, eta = 0.19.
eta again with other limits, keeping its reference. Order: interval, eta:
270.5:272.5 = 0.13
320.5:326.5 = 0.53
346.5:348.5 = 0.13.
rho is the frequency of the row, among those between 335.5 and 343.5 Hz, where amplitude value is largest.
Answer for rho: 342.0 Hz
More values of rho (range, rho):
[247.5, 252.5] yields 251.0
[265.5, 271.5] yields 268.0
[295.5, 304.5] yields 304.0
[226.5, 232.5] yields 227.0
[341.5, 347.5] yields 347.0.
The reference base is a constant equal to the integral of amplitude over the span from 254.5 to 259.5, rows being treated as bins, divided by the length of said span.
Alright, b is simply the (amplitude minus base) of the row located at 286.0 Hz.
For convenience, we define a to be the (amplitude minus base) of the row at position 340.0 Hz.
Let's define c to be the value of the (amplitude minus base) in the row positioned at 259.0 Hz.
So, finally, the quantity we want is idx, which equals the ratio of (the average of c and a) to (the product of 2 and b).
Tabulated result -3.0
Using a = 0.3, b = -0.04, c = 0.19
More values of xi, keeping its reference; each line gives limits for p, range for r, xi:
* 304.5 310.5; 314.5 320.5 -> 0.539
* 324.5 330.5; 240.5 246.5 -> 0.467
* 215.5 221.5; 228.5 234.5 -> 0.497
